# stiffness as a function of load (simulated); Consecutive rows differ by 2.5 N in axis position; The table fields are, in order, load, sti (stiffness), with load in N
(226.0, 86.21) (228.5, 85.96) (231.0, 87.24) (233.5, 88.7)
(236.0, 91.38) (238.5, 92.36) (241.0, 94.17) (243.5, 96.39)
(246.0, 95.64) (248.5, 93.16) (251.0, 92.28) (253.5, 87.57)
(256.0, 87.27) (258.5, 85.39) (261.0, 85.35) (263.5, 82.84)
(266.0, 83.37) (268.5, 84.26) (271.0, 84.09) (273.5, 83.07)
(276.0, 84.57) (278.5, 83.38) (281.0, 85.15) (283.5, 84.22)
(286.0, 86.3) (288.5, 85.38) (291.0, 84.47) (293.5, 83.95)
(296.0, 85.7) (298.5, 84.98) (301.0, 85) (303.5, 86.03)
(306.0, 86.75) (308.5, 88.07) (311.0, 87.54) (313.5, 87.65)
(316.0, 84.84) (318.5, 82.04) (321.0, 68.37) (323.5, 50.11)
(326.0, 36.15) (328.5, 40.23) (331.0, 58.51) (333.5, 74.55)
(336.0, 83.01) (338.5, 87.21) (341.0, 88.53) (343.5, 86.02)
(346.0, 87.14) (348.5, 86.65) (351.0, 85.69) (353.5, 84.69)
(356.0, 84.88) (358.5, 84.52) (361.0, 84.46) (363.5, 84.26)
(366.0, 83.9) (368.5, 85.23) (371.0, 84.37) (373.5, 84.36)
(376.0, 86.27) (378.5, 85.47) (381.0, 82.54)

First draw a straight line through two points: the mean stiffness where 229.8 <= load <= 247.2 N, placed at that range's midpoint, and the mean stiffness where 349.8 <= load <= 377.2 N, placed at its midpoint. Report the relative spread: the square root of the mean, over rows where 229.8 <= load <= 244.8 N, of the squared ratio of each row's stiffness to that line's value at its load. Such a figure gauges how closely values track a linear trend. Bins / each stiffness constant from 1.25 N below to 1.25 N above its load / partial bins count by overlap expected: 0.99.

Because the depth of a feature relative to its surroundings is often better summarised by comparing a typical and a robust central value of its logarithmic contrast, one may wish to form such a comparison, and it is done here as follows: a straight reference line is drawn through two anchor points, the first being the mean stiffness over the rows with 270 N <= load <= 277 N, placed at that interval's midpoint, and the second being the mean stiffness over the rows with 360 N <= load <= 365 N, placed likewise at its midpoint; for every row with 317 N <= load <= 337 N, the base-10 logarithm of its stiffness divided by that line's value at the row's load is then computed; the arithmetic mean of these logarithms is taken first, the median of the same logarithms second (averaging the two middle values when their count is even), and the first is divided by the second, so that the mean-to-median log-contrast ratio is 1.24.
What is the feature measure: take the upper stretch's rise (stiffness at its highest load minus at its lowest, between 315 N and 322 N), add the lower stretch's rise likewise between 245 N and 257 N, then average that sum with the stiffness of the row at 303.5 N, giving 31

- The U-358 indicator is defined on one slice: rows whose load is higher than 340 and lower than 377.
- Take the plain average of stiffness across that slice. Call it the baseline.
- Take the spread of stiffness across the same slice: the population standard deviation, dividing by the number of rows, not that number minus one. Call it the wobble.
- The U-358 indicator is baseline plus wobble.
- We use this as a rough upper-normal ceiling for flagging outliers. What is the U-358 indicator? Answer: 87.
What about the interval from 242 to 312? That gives 90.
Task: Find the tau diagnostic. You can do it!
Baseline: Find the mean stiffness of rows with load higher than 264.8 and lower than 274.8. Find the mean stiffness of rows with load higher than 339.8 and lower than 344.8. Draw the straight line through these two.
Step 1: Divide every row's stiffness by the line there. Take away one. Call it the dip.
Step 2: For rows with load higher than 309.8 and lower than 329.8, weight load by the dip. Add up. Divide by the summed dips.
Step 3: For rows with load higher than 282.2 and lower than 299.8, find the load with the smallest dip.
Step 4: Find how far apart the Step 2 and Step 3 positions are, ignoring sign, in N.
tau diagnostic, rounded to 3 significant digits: 32.1 N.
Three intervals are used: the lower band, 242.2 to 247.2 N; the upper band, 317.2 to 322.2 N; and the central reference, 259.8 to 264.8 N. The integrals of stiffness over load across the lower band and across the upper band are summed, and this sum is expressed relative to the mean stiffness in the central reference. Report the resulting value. 10.2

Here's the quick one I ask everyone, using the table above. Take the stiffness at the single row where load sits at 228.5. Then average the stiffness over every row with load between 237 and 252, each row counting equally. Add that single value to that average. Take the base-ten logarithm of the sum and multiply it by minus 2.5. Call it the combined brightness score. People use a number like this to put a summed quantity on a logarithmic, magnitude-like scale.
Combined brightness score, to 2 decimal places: -5.64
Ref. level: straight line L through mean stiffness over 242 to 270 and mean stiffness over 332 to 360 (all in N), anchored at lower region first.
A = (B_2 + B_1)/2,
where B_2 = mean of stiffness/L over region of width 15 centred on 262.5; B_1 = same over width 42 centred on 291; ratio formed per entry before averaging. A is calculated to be 0.970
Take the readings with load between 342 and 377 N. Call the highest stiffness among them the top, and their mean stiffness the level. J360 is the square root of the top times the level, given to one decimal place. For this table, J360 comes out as 86.2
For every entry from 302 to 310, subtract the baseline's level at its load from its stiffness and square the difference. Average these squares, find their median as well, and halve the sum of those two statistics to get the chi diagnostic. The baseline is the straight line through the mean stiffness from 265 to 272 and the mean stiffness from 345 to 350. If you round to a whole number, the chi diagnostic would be 3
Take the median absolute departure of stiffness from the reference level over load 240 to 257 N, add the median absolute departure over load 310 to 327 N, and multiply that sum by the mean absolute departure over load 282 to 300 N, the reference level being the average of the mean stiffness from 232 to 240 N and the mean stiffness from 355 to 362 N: 30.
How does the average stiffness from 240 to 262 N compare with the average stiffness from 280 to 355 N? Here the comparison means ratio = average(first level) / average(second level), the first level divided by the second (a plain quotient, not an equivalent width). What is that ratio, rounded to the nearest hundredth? 1.14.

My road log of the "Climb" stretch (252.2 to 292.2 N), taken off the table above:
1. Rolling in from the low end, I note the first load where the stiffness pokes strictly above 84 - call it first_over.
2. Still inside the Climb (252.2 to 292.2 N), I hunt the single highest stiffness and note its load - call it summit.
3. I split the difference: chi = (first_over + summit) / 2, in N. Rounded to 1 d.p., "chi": 253.5 N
